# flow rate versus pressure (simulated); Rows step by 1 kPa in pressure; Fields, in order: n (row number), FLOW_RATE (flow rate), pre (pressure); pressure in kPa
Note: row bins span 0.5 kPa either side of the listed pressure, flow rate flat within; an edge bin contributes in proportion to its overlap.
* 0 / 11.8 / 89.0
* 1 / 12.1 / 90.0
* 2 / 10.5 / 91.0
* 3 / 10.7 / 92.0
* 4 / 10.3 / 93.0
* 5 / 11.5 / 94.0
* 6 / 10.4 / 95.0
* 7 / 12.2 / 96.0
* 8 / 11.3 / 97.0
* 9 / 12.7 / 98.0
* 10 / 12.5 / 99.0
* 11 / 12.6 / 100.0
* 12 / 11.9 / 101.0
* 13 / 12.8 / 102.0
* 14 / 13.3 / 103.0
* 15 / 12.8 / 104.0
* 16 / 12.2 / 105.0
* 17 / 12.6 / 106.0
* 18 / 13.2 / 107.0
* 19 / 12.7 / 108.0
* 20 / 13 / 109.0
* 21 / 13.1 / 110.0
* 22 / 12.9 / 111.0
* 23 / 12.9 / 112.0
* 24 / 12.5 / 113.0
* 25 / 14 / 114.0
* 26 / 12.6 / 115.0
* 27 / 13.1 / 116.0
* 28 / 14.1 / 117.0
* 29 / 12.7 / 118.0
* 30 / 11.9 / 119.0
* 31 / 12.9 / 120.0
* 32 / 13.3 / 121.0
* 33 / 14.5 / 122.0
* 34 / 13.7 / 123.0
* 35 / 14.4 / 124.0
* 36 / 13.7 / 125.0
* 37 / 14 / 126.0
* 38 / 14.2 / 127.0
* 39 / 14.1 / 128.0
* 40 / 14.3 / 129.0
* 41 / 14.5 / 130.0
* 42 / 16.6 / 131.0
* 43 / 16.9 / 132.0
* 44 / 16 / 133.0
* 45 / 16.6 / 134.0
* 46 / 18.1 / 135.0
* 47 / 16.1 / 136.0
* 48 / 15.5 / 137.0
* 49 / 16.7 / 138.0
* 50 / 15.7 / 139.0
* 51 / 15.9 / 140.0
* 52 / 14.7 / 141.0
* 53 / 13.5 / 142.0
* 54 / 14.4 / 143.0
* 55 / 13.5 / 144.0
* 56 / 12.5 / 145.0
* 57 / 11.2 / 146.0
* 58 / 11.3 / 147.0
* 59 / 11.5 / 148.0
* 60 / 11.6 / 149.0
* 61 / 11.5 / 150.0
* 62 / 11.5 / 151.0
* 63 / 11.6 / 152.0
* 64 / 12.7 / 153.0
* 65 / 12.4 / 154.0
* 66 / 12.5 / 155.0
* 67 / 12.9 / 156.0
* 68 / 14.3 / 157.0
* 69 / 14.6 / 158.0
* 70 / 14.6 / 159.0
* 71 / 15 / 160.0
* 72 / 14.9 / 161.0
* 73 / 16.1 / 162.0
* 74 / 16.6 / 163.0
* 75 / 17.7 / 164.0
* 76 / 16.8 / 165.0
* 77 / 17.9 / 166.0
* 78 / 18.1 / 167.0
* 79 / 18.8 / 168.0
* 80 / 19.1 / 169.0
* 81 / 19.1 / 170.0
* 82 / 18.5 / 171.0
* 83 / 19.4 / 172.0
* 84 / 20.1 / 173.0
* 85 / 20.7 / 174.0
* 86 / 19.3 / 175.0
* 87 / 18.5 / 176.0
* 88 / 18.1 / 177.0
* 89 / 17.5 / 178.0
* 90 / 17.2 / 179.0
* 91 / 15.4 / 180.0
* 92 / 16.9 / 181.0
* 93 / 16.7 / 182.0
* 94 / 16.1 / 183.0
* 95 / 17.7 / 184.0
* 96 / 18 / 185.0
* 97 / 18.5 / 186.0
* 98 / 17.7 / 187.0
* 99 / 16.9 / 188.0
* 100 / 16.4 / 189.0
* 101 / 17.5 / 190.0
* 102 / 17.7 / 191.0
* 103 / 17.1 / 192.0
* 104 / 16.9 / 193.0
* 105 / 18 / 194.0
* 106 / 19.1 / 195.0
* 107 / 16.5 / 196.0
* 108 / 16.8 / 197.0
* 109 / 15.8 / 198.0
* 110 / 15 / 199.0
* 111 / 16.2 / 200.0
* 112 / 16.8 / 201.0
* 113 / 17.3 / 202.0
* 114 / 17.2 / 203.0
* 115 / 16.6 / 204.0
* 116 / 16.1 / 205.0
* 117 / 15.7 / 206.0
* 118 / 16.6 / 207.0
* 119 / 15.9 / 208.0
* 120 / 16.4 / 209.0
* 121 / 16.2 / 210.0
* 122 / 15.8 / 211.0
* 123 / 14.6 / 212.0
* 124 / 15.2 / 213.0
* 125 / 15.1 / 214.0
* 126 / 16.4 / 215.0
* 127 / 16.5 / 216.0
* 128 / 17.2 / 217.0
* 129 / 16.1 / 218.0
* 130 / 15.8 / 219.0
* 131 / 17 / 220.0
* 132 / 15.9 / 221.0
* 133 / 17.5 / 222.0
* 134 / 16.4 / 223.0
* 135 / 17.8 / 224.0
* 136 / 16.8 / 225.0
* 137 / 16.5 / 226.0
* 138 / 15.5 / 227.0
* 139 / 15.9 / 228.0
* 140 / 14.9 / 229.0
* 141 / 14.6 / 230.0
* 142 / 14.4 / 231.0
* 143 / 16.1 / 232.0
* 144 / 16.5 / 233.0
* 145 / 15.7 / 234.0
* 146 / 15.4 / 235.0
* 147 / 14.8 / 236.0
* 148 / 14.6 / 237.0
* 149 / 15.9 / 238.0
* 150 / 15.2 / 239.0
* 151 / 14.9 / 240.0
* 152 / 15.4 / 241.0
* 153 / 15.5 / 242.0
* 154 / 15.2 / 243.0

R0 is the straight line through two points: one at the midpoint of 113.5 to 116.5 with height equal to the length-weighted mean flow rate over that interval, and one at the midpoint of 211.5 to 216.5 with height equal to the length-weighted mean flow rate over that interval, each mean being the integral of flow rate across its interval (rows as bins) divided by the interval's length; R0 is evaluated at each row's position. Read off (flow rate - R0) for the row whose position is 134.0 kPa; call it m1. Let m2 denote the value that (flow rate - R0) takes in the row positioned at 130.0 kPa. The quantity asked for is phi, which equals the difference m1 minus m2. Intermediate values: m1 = 2.9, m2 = 0.9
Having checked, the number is 2.0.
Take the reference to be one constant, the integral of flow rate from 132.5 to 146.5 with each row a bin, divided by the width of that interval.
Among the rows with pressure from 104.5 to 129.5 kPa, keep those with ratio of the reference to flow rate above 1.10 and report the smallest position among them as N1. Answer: 105.0 kPa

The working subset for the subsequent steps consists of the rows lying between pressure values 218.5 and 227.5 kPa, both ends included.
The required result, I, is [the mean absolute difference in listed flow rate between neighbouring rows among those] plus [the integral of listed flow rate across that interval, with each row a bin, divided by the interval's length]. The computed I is 17.7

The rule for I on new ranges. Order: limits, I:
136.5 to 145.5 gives 15.7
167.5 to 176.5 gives 19.9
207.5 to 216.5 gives 16.3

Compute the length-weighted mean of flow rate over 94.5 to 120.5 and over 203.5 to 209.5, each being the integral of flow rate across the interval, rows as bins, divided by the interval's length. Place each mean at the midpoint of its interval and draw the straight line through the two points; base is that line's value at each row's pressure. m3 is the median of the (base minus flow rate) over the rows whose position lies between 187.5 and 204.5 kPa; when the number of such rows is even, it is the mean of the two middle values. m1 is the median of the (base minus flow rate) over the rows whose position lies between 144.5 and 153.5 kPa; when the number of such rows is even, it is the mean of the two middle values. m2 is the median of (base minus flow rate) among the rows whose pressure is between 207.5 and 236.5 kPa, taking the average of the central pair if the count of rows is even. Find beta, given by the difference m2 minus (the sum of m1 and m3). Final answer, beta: -0.9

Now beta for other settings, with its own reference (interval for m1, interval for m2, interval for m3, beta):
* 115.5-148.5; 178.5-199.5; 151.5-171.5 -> 0.4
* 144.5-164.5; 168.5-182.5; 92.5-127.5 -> -4.9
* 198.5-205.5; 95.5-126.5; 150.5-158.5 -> -1.4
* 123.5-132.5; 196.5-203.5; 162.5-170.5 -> 3.3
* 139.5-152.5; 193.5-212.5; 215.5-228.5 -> -3.2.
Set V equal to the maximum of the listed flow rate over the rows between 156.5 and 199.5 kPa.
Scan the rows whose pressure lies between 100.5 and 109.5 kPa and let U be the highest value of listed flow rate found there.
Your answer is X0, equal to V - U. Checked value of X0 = 7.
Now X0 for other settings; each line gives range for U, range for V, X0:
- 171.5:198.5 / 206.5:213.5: -4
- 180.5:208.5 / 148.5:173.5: 1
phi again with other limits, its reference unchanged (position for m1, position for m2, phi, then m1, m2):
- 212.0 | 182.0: -2.8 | -0.9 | 1.9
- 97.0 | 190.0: -4.0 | -1.5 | 2.5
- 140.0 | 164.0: -1.2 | 2.1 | 3.3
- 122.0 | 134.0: -1.8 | 1.1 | 2.9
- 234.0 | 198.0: -0.9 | -0.3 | 0.6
